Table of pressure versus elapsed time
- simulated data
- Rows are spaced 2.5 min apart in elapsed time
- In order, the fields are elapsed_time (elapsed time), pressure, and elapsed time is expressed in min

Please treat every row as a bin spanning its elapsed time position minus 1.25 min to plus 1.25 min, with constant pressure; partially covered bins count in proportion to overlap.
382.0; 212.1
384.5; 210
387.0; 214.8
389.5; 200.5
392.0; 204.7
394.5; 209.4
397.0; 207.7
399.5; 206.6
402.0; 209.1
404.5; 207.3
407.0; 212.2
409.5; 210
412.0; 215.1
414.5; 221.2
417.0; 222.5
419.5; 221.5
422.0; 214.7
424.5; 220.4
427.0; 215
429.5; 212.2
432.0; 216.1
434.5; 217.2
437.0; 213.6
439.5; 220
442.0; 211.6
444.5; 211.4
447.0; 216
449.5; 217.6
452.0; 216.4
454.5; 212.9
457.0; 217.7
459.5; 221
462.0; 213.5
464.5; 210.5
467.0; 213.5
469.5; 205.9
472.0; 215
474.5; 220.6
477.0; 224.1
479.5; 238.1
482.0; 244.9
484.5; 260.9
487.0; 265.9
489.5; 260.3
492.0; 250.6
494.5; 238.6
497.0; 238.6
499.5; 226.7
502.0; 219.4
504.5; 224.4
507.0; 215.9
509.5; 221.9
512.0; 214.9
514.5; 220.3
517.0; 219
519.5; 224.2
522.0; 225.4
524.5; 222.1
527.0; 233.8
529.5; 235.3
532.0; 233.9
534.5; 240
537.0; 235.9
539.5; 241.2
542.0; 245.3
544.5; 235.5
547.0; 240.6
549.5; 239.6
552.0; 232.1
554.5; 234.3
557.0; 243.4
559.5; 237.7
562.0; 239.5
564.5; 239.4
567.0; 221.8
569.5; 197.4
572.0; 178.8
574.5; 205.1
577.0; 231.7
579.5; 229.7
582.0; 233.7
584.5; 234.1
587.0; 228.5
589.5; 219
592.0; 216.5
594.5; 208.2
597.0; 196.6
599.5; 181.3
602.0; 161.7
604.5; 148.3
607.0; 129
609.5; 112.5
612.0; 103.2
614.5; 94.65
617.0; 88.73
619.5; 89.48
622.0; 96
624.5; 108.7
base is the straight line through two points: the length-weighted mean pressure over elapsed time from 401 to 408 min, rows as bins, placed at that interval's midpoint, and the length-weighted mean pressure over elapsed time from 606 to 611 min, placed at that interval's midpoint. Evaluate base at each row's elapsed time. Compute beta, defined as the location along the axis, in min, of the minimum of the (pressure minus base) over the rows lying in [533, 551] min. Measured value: 537.0 min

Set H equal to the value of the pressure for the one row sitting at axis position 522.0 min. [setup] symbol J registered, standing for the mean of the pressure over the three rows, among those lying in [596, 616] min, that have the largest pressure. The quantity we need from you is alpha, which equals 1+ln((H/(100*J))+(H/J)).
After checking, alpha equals 1.24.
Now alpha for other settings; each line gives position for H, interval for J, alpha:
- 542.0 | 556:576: 1.03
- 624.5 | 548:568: 0.21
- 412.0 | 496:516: 0.94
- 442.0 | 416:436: 0.96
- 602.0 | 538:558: 0.60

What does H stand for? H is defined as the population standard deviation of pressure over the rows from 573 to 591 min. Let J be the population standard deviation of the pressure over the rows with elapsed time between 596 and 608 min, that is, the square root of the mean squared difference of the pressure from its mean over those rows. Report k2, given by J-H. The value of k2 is 14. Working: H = 10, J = 24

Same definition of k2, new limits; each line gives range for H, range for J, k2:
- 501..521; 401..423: 2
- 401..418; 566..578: 13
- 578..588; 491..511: 9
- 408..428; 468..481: 6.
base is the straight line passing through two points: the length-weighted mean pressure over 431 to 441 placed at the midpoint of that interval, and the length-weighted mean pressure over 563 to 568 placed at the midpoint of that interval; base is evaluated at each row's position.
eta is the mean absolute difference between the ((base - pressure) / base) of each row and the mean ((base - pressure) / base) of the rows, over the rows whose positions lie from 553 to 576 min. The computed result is 0.084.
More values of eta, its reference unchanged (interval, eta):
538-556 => 0.018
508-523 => 0.012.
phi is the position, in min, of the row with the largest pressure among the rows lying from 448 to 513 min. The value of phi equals 487.0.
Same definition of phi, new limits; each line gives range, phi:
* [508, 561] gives 542.0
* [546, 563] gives 557.0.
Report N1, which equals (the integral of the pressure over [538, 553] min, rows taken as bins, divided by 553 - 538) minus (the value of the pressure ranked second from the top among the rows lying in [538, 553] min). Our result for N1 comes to -2.1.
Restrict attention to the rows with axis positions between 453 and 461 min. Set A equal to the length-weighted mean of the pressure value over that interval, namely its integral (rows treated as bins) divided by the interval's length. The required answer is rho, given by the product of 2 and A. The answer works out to 434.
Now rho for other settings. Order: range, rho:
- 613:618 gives 185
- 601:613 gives 262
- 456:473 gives 428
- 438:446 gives 429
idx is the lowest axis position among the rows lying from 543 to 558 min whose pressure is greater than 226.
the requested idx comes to 544.5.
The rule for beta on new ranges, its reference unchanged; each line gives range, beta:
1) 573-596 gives 574.5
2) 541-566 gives 552.0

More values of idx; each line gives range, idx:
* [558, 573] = 559.5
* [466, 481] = 479.5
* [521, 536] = 527.0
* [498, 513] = 499.5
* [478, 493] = 479.5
